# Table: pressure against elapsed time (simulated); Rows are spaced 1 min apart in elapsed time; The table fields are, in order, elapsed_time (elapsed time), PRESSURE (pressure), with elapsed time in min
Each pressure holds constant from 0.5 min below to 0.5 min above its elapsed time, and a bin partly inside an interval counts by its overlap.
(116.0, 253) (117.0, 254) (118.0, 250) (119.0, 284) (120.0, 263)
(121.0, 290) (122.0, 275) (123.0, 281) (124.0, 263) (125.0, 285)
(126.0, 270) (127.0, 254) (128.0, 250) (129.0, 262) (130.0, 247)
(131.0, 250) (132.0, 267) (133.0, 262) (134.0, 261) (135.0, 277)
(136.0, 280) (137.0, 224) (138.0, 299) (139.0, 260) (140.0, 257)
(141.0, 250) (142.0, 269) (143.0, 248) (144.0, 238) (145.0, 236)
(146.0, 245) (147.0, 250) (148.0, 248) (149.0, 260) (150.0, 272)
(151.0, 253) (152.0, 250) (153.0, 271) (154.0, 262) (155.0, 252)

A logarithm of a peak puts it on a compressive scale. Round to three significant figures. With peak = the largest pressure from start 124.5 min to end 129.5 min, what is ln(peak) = 5.65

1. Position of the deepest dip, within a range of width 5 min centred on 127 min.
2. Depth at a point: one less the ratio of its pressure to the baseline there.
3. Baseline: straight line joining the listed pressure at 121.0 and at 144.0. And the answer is 128.0 min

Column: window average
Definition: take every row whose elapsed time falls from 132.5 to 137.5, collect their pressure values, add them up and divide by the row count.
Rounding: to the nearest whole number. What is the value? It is 261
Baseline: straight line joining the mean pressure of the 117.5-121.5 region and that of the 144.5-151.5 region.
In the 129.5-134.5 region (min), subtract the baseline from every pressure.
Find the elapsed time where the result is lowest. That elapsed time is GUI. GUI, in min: 130.0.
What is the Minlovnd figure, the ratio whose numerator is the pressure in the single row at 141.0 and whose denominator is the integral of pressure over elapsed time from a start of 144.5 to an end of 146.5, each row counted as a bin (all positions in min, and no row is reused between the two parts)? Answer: 0.520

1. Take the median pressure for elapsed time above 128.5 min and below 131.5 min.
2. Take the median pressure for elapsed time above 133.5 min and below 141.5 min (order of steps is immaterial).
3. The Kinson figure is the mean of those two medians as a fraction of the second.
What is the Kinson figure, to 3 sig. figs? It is 0.980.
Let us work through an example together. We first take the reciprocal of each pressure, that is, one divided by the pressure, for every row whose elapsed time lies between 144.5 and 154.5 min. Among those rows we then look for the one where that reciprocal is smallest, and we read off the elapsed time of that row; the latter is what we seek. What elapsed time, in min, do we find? 150.0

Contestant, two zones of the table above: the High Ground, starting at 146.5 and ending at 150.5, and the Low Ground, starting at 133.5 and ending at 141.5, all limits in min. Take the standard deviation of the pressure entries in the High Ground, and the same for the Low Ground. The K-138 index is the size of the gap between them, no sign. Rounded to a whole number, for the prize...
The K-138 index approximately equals 11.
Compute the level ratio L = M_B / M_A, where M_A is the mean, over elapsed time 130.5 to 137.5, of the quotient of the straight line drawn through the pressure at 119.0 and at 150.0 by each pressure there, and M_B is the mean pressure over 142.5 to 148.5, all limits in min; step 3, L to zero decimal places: 227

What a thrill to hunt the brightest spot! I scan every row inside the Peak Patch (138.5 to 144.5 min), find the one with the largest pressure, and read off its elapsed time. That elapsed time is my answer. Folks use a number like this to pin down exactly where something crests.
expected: 142.0 min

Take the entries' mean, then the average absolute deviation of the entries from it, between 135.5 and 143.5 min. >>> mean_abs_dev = 16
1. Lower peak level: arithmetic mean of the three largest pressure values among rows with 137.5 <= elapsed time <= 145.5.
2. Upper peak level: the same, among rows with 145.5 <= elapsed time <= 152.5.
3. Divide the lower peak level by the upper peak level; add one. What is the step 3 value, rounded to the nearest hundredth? 2.05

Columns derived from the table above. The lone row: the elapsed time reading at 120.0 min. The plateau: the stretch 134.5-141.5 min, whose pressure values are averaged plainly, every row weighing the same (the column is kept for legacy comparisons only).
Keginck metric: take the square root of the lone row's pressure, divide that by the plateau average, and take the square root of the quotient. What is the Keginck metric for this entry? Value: 0.248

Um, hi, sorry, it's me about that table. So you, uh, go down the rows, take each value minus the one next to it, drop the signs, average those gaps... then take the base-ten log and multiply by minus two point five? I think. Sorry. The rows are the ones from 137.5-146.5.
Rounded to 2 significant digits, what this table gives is -2.8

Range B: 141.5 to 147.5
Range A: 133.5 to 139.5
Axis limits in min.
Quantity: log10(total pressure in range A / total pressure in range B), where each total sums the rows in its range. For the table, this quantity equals 0.032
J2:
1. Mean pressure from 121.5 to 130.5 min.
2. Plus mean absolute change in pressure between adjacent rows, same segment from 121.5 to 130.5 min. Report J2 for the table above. 279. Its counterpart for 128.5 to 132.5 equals 268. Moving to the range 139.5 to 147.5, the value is 260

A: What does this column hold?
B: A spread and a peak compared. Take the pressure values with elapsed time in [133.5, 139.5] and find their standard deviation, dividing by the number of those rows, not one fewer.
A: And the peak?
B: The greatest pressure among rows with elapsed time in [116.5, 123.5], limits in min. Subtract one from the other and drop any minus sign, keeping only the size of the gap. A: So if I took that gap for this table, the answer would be 267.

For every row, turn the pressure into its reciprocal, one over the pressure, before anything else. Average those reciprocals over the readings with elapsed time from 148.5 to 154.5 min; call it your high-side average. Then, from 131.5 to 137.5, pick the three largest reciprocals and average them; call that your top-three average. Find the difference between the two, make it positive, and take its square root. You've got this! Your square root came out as 0.014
